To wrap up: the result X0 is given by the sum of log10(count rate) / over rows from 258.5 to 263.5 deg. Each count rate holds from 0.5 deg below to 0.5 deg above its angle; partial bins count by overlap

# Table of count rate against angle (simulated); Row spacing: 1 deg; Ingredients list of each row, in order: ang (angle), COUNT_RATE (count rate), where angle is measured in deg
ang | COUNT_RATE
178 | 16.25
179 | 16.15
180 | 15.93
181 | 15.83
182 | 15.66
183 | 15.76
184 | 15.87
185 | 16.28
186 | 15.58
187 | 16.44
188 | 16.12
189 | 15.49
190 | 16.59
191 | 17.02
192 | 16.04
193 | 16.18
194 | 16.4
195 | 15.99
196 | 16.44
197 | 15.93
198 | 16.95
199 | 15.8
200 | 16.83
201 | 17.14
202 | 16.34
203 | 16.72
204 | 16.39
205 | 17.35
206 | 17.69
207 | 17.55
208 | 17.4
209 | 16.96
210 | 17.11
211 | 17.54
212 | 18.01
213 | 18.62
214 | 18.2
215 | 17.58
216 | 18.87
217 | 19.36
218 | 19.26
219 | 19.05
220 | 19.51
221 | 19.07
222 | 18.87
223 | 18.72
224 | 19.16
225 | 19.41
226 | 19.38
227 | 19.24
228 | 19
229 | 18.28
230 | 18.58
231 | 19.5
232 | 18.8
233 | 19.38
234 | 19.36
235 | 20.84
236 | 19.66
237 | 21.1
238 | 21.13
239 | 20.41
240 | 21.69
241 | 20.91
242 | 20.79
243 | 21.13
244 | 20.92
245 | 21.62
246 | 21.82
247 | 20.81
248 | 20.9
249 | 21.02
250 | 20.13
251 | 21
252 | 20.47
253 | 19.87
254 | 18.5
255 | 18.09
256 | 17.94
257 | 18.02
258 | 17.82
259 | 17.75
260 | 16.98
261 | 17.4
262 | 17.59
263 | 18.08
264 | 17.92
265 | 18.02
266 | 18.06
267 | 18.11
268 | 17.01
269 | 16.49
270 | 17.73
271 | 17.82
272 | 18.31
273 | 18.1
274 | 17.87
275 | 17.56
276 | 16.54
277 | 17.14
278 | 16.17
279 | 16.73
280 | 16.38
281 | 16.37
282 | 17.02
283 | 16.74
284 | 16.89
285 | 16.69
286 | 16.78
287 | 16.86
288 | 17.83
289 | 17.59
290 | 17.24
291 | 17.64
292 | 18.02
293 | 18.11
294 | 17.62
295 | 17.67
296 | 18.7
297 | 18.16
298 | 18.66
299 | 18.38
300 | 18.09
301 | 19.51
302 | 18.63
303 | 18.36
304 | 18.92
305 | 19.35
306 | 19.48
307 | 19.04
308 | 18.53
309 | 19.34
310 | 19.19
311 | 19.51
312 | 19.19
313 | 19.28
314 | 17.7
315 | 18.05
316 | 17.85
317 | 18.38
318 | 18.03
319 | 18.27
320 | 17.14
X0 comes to 6.2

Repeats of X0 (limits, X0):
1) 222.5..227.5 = 6.4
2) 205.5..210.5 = 6.2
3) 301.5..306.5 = 6.4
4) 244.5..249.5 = 6.6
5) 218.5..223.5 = 6.4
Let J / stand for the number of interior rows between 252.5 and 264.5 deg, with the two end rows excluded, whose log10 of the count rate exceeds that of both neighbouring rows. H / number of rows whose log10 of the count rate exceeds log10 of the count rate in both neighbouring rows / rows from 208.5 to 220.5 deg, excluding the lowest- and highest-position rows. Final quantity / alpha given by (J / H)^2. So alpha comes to 1.0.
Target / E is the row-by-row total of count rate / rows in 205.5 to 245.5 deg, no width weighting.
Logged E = 770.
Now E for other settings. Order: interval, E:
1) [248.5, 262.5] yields 263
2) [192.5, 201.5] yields 148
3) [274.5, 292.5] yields 306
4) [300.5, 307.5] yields 133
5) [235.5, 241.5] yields 125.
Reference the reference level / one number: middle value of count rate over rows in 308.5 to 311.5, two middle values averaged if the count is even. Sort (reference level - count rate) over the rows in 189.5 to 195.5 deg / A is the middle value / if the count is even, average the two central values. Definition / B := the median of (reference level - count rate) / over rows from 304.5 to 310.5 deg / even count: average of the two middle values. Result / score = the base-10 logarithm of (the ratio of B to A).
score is -1.6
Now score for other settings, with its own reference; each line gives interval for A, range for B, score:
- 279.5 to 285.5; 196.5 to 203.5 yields 0.0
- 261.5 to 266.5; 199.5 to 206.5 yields 0.3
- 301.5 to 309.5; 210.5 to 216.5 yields 0.5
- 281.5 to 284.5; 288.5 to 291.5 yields -0.1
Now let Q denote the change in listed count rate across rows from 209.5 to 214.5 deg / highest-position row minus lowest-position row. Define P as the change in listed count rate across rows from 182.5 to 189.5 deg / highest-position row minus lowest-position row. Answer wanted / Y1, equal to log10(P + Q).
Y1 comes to -0.09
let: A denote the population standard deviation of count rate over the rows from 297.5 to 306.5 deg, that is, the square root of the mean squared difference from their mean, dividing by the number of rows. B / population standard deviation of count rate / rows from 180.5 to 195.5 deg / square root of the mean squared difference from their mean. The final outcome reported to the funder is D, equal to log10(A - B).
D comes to -1.0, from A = 0.5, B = 0.40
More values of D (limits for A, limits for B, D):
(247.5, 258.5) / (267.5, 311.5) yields -0.5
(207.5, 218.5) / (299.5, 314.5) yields -0.6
